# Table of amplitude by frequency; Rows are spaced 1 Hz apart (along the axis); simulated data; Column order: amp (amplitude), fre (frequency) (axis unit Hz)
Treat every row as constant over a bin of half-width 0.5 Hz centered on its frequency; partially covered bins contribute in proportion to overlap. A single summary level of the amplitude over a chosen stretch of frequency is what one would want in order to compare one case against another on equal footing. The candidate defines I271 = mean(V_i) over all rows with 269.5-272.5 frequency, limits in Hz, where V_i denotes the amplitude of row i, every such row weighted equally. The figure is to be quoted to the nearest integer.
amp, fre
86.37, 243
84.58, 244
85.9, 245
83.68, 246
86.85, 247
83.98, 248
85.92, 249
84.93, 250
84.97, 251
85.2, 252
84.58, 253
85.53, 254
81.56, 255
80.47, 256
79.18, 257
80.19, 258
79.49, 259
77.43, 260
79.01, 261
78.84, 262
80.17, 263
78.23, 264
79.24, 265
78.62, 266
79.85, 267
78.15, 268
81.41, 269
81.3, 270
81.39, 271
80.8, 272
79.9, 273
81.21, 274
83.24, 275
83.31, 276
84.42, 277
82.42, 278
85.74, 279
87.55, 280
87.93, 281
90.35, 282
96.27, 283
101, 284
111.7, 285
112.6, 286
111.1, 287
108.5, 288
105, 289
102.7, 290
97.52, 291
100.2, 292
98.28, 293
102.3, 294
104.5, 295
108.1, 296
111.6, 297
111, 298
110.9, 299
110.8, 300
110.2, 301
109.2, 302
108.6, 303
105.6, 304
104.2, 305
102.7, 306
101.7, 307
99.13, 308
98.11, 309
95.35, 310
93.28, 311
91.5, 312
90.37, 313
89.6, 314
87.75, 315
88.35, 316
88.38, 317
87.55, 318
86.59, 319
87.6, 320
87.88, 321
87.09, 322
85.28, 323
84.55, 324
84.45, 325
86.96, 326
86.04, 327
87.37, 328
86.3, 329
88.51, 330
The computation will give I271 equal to 81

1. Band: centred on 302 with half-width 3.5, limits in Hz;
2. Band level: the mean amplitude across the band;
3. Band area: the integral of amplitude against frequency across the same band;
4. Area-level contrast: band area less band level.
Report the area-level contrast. 651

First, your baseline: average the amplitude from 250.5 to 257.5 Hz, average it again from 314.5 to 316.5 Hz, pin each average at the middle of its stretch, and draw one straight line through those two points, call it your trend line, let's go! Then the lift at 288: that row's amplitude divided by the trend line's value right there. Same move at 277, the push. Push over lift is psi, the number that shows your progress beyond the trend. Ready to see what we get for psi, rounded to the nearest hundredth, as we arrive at 0.79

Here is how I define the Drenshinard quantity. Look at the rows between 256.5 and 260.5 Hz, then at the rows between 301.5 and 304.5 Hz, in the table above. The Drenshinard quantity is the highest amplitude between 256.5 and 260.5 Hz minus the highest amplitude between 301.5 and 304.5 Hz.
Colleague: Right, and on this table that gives -29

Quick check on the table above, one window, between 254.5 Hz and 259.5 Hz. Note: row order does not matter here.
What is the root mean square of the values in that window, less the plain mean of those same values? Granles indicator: 0.004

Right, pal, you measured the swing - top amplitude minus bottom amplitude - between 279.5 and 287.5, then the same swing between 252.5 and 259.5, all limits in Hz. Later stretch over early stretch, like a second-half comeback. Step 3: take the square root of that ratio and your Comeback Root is 2.0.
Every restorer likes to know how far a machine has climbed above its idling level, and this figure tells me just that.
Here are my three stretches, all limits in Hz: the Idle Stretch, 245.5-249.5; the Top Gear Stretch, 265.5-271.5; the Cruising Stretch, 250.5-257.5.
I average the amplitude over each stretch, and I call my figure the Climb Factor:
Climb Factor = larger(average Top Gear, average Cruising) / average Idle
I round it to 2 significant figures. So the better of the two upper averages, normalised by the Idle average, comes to 0.98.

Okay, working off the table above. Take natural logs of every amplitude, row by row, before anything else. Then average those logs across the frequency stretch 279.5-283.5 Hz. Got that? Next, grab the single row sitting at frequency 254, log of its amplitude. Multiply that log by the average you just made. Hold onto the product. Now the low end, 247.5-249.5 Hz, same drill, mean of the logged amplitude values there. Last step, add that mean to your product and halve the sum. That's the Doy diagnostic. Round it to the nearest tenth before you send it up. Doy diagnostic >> 12.2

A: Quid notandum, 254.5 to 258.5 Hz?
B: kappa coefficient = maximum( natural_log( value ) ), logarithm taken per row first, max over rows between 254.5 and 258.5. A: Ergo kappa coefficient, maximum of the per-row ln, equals 4.40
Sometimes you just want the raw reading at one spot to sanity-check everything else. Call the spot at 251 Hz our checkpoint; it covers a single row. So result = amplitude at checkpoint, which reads 84.97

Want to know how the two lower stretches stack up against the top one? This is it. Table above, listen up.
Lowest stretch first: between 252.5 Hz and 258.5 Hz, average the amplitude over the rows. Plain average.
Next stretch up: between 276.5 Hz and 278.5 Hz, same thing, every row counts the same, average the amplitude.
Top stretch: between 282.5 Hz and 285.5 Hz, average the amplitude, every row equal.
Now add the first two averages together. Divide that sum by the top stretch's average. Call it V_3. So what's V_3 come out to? 1.6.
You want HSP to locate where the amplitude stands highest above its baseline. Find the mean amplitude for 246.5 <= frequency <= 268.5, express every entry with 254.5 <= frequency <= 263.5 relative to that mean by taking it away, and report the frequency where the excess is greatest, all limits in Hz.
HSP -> 255 Hz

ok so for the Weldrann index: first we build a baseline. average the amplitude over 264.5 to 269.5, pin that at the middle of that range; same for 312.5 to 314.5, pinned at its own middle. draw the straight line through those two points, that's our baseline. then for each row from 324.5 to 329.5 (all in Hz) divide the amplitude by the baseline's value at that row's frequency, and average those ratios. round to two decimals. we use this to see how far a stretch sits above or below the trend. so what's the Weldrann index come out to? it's 0.93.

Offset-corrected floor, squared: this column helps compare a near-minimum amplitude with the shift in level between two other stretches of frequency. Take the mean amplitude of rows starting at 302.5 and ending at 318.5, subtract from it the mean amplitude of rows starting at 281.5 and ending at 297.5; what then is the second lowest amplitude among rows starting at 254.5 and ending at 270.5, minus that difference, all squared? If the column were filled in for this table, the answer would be 7439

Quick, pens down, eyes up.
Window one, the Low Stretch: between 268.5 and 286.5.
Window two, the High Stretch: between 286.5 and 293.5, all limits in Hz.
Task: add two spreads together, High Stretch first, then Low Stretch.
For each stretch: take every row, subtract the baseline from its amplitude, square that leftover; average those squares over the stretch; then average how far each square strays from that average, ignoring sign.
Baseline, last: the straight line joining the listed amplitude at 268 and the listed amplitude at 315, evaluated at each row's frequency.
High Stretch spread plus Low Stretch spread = 400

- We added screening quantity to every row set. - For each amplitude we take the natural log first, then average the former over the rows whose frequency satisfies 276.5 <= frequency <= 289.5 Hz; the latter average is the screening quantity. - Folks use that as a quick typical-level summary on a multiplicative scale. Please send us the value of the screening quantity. 4.57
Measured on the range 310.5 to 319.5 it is 4.49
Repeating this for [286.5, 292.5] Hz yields 4.65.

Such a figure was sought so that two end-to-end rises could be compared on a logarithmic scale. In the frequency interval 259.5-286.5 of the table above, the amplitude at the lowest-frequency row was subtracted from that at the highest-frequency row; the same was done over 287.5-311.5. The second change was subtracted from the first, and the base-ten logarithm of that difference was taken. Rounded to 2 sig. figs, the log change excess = 1.7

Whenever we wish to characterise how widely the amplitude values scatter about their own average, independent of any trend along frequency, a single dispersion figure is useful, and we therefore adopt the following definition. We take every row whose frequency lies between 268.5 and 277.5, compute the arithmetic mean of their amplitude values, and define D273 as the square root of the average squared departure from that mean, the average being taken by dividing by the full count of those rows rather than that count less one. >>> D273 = 1.4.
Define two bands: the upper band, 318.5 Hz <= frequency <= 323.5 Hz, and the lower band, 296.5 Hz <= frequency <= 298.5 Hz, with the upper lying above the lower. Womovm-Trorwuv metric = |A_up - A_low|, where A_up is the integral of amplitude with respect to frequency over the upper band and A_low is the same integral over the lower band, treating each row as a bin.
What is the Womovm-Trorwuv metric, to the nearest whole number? 212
